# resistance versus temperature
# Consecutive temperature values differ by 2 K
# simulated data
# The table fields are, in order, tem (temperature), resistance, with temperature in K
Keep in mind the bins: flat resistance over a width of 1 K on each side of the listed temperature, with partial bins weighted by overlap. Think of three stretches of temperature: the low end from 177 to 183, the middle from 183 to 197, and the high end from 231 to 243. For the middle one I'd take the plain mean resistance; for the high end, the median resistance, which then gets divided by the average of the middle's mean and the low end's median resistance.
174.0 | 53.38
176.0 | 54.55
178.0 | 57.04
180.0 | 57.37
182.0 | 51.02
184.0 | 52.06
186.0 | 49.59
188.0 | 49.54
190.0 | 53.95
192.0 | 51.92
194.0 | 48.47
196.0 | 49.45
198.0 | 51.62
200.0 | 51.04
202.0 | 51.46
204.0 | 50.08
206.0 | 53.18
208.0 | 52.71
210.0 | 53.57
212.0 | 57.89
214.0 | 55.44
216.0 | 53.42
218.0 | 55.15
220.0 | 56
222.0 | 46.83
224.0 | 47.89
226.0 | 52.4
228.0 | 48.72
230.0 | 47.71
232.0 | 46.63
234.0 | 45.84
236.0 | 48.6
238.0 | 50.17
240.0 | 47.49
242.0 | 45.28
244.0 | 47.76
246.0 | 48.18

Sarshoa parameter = 0.87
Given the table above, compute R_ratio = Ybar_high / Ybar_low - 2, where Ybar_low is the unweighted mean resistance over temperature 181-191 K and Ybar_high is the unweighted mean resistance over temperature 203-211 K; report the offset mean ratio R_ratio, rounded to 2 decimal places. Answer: -0.98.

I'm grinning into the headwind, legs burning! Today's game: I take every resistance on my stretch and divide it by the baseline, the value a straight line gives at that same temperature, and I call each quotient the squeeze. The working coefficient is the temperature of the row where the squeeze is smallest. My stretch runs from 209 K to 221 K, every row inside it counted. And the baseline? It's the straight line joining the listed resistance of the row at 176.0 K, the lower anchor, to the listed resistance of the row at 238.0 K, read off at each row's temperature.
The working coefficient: 210.0 K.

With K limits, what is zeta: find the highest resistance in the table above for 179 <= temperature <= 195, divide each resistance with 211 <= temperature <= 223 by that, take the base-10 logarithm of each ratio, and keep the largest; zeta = 0.004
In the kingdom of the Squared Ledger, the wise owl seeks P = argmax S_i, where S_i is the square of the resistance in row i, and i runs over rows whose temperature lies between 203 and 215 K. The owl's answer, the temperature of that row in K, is 212.0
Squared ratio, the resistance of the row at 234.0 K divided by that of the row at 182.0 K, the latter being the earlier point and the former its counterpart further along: 0.81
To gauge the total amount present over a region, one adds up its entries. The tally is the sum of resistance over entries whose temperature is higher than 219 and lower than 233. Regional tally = 346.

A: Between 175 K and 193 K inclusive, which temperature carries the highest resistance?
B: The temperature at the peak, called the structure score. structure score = 180.0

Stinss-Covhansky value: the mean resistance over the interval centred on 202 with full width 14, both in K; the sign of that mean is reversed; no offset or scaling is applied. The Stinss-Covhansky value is -51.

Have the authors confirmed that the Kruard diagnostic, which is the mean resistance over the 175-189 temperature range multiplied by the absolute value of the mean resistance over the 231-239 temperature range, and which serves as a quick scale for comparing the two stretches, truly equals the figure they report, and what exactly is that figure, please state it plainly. 2535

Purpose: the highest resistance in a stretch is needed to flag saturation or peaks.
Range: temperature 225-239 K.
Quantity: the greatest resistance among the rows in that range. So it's 52.4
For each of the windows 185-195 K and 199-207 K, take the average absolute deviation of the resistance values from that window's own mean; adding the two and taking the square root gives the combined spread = 1.63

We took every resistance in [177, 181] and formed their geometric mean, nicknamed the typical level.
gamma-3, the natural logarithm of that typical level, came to 4.05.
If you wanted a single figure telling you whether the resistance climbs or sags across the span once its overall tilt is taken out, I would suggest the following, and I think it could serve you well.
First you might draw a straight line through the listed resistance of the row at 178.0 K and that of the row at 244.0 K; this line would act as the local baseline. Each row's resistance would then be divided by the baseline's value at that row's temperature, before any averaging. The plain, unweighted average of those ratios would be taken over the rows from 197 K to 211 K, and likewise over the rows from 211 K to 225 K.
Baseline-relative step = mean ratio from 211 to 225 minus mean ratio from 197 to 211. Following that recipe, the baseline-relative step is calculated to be 0.06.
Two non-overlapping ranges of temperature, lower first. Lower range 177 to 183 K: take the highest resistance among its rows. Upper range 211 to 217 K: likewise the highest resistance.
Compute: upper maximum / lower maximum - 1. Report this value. 0.01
